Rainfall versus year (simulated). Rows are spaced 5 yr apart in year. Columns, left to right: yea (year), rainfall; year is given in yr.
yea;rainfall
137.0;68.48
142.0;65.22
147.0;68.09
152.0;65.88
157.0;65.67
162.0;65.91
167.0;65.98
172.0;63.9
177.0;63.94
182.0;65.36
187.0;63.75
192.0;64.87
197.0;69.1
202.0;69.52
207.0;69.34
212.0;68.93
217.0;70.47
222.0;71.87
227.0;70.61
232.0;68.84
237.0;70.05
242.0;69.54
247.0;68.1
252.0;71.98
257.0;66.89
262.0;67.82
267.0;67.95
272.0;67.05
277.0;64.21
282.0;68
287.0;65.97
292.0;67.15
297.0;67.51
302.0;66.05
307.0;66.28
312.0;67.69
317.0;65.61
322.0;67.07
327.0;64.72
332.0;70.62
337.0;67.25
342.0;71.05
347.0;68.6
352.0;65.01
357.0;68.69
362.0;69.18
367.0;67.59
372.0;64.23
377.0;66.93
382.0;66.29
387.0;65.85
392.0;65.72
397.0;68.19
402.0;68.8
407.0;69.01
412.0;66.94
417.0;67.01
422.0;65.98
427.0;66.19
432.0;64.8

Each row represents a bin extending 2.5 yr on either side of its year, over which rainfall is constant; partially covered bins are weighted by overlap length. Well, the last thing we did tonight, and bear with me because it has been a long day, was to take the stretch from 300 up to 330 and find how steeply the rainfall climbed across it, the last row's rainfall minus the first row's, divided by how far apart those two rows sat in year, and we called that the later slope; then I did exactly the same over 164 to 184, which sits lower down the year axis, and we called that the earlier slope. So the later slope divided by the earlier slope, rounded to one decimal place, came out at 1.3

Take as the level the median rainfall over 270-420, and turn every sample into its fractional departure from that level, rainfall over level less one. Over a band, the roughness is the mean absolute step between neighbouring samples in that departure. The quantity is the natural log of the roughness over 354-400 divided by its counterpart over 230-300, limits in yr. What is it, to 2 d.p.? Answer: -0.23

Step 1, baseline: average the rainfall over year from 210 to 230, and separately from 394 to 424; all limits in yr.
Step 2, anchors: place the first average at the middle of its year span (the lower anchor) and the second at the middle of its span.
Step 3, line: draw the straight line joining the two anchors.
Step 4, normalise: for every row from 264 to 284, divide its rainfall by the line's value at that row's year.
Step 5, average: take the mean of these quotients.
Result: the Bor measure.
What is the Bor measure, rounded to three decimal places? 0.959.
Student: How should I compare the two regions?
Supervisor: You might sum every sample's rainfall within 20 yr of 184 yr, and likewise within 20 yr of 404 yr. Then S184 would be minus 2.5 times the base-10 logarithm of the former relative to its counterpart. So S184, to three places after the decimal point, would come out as 0.023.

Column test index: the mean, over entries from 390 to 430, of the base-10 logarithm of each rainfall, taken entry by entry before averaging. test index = 1.827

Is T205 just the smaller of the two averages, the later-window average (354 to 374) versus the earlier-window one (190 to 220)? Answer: 67.4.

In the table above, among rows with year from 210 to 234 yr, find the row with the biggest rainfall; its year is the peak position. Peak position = 222.0 yr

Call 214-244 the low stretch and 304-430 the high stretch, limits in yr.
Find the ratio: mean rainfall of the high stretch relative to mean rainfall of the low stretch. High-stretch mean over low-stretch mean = 0.96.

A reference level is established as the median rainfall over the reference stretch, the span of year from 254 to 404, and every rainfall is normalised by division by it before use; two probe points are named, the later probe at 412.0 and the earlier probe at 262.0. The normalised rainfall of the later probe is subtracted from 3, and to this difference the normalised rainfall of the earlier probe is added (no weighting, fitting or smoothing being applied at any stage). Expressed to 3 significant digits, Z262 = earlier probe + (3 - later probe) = 3.01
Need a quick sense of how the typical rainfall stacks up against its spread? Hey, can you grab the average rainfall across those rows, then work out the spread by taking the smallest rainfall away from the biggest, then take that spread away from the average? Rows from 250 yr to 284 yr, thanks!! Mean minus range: 59.9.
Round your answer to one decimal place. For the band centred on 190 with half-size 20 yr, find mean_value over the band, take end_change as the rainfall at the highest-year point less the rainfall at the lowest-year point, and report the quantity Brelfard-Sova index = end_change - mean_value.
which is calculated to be -60.8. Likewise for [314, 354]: -68.1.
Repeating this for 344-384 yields -69.4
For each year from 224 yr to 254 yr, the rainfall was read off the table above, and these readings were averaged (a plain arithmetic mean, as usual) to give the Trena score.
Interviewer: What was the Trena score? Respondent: 69.9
